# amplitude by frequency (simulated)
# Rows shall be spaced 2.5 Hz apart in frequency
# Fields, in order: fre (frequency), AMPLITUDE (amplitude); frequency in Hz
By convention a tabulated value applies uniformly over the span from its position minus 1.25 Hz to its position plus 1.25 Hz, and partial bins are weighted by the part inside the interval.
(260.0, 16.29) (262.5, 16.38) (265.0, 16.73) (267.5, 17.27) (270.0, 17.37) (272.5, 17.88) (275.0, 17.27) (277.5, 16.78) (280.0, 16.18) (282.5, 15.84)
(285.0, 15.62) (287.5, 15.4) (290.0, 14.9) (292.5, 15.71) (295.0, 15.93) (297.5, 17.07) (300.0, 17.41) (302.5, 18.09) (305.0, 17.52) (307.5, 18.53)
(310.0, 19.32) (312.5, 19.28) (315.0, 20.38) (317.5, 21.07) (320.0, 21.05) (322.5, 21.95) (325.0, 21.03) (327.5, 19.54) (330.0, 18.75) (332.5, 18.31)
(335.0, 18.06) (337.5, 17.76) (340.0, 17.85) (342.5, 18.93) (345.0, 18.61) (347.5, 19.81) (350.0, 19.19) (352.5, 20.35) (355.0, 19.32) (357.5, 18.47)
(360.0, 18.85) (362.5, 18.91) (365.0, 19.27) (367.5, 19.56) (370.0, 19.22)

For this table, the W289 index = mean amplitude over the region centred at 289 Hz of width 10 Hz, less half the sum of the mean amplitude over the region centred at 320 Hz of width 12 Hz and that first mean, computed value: -2.8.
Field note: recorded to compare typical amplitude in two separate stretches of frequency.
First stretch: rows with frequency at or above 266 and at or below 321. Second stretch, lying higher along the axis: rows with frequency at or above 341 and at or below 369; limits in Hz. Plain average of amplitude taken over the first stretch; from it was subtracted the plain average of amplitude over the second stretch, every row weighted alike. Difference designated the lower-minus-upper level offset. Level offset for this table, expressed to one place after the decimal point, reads -1.7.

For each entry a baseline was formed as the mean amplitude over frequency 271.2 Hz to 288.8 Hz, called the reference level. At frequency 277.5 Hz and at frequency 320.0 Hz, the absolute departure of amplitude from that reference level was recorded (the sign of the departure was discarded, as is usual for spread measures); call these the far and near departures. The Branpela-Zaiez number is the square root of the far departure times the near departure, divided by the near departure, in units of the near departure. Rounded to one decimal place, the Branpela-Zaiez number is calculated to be 0.3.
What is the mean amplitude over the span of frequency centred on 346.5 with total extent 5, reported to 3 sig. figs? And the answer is 19.2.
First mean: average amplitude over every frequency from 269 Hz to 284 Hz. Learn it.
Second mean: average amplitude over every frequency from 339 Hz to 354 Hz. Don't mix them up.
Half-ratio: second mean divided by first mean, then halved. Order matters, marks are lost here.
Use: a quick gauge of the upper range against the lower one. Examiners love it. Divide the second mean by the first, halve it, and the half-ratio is 0.57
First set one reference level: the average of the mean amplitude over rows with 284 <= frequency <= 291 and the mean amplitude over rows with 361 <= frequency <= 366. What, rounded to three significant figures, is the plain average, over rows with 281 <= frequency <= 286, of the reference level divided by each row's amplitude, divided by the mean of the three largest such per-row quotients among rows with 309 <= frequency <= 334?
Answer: 1.19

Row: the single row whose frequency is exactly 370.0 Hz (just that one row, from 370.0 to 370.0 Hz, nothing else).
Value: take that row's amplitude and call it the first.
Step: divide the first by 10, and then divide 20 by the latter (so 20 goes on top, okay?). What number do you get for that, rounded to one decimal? 10.4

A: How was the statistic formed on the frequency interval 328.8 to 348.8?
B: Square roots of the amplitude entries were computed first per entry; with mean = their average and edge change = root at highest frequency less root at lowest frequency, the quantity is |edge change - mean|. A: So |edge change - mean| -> 4.2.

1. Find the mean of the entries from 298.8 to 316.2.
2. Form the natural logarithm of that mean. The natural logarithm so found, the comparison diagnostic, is 2.93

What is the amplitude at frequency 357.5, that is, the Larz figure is 18.47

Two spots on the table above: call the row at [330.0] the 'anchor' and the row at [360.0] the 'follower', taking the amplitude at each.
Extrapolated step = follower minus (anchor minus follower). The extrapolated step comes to 19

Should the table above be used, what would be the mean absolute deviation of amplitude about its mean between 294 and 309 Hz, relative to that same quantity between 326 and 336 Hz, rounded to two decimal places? 1.30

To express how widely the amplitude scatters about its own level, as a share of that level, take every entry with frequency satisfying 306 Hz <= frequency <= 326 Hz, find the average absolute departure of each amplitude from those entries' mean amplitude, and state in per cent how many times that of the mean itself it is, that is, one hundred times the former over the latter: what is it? 4.7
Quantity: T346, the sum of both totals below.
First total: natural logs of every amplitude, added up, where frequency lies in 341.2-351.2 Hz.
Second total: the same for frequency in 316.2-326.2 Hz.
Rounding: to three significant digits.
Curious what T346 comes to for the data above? 24.0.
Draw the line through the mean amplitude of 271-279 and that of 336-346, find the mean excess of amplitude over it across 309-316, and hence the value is 1.8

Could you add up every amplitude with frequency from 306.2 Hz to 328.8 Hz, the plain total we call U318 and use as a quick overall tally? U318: 182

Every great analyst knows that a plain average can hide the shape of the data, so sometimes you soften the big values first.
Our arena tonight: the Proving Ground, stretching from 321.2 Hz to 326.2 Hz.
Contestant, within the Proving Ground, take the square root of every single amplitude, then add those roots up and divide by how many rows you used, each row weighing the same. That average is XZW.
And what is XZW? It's 4.6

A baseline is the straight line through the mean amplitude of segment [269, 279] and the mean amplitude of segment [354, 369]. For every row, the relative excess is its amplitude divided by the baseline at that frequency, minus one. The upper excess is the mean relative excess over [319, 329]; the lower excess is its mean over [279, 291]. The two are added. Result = 0.03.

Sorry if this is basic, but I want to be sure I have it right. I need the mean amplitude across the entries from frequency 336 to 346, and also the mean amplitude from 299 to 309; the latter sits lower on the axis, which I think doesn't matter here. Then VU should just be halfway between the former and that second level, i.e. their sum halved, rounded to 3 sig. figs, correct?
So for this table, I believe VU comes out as 18.1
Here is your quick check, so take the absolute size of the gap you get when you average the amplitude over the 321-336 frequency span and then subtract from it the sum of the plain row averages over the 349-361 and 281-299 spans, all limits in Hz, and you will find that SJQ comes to 15.4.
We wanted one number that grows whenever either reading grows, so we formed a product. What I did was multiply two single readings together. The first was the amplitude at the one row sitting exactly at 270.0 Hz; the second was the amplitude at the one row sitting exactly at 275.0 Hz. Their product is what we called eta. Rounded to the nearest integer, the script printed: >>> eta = 300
